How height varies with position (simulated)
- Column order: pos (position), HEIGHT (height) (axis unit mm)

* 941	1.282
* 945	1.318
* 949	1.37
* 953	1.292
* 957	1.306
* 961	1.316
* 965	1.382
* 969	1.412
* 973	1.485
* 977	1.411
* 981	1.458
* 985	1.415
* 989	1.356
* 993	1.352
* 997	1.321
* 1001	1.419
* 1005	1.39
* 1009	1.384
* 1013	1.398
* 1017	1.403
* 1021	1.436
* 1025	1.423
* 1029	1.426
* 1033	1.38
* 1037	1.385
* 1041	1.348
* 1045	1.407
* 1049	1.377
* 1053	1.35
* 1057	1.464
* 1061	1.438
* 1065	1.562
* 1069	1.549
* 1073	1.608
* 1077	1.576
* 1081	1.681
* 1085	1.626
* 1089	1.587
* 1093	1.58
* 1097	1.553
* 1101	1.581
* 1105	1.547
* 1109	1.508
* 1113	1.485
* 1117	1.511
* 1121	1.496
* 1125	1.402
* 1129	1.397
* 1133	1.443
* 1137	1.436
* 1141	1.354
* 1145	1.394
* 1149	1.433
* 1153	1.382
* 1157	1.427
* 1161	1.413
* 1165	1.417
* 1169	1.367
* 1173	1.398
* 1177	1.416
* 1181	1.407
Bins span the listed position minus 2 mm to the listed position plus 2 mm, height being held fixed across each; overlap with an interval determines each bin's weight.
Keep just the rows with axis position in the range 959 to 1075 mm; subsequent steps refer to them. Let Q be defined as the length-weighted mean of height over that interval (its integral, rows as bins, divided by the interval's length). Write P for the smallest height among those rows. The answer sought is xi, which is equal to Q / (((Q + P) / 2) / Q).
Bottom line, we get 1.47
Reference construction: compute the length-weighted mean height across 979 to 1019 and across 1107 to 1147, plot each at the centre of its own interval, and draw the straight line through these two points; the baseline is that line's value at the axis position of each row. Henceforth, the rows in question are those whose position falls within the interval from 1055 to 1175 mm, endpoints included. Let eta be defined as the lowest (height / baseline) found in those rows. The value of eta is 0.935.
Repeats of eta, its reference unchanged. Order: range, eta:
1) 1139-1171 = 0.935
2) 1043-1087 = 0.956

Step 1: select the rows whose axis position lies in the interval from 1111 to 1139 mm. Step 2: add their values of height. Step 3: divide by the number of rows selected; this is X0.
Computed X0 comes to 1.45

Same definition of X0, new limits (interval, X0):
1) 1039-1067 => 1.42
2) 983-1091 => 1.45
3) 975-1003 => 1.39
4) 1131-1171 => 1.41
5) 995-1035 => 1.40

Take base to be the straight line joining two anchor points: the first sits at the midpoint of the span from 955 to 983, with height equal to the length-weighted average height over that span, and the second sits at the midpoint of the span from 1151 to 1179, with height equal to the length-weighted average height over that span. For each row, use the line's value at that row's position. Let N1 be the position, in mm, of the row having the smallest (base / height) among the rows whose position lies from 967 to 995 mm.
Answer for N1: 973 mm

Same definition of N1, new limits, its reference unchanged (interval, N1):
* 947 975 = 973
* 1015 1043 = 1021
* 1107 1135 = 1117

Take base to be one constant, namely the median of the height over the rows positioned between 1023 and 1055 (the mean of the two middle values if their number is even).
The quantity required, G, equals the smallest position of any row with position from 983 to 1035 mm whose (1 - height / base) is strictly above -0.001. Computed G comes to 989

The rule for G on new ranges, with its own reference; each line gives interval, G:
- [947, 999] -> 949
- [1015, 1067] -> 1033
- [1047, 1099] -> 1049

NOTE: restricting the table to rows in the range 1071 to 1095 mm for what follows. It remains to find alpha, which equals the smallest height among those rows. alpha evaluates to 1.576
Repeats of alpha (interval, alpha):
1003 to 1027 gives 1.384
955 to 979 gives 1.306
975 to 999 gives 1.321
